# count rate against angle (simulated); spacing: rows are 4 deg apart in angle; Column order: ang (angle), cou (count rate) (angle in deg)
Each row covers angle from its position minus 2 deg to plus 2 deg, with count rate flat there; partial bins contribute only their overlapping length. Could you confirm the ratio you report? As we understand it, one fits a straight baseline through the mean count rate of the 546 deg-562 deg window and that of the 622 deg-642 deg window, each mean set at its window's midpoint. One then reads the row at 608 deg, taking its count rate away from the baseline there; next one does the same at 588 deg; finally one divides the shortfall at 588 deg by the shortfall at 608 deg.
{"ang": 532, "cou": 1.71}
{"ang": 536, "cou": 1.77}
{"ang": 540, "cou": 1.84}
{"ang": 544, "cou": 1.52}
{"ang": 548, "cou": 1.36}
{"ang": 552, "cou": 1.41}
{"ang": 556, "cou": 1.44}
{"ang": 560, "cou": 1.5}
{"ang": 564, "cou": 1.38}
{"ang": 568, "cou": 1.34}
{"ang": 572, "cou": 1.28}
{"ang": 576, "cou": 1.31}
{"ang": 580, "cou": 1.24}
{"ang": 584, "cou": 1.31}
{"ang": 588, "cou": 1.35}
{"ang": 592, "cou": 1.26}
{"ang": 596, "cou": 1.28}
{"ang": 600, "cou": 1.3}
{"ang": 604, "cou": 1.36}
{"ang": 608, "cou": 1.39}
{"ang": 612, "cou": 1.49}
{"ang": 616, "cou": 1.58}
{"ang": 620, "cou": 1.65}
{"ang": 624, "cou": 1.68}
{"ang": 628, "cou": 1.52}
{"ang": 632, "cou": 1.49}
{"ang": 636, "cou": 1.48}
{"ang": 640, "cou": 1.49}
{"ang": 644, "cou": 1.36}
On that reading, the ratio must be 1.1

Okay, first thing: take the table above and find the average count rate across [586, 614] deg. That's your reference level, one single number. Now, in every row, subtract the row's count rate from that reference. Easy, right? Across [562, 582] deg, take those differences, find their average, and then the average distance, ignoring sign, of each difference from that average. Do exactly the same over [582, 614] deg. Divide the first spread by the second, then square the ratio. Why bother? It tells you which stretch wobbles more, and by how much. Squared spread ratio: 0.53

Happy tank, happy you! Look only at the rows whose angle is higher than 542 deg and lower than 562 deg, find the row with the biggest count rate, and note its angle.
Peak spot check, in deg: 544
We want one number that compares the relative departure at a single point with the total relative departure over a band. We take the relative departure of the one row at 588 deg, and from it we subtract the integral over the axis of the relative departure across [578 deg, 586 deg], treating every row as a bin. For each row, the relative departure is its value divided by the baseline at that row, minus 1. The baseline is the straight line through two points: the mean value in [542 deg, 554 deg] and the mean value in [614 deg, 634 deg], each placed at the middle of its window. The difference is 1.1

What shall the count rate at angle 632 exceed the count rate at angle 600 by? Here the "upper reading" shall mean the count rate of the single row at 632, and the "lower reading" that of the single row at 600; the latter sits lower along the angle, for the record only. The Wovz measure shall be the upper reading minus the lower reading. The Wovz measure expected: 0.19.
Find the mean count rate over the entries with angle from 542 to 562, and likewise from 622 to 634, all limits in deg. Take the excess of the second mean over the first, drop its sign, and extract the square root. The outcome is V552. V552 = 0.34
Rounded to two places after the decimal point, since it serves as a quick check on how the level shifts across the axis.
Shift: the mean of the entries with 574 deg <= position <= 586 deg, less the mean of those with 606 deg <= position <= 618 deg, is -0.20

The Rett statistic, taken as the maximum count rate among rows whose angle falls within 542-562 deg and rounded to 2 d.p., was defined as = 1.52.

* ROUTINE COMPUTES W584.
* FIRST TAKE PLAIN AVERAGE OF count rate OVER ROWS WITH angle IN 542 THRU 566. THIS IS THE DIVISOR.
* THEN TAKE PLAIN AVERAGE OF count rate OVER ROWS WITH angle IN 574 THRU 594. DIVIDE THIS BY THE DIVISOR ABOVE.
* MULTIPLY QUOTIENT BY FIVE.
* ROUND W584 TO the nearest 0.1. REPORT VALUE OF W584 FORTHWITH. 4.5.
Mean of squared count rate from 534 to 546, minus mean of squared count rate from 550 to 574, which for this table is 1.0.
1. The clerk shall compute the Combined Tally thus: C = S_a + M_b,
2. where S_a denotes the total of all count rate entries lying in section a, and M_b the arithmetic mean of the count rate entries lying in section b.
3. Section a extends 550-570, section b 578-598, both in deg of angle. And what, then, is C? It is 8.36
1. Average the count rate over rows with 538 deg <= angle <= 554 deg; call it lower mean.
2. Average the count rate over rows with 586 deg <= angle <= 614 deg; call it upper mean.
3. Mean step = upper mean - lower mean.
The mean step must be -0.19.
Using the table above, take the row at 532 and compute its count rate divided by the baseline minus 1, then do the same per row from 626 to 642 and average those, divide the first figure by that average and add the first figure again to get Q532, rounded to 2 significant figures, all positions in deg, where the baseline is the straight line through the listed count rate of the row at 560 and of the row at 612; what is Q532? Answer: 22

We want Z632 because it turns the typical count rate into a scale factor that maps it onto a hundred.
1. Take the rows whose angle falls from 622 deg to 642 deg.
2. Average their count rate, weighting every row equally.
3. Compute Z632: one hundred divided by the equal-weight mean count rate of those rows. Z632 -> 65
